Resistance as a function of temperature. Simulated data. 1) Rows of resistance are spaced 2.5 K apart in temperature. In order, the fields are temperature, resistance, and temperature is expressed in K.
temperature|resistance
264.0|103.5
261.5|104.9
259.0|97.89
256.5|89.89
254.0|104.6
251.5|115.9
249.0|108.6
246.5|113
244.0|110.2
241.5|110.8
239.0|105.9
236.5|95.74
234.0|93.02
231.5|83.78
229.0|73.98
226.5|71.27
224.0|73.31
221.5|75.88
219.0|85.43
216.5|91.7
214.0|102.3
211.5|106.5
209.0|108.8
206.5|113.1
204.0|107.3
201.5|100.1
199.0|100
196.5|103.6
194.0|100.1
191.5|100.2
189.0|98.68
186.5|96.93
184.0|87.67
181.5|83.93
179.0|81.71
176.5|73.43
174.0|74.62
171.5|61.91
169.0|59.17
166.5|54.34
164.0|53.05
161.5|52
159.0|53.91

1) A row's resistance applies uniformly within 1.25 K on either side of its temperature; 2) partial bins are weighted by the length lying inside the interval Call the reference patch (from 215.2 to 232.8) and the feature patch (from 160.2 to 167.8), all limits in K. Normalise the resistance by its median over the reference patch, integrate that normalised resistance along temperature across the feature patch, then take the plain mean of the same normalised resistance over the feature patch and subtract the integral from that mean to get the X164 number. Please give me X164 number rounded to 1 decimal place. -4.6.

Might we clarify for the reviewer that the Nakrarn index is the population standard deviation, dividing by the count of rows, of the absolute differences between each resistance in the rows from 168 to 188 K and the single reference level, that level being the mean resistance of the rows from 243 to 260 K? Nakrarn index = 12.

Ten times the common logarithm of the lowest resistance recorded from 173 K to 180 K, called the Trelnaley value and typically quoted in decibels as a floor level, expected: 18.7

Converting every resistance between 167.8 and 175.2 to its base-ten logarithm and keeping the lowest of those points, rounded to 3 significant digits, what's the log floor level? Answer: 1.77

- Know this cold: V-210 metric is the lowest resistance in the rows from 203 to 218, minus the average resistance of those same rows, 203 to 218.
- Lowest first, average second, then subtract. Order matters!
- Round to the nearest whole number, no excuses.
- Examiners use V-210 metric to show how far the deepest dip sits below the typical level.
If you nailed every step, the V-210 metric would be -13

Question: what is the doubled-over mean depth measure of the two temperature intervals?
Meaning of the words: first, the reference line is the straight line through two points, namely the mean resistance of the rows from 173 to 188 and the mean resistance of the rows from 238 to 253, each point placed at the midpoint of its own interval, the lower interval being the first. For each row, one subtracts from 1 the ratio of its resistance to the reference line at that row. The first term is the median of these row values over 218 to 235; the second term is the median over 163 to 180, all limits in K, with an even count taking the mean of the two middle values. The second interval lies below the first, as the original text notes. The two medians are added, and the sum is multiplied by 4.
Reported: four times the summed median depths 1.9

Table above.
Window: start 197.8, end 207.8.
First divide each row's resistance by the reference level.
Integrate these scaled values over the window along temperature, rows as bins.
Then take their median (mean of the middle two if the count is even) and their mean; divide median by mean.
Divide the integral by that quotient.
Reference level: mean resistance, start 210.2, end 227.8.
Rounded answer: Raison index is 12.3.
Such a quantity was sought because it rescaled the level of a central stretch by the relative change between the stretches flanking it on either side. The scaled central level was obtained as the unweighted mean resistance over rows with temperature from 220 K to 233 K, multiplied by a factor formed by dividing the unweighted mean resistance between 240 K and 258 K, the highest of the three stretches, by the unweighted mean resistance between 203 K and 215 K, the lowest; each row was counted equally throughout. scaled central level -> 76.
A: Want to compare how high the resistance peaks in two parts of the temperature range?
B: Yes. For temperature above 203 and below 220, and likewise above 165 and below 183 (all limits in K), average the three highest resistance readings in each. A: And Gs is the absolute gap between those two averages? 30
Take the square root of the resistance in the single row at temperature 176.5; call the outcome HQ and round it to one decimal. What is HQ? 8.6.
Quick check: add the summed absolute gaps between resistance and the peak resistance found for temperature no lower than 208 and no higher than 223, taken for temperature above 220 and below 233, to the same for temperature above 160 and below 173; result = 429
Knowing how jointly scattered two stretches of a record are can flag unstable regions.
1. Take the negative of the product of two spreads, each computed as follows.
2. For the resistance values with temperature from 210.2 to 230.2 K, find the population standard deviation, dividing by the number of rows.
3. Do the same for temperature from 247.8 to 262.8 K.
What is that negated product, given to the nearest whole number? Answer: -105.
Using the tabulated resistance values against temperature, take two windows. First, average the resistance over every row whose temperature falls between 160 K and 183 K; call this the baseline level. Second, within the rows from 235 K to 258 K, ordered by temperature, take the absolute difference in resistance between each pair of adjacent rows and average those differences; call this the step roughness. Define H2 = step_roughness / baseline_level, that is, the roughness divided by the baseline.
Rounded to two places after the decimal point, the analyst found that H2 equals 0.11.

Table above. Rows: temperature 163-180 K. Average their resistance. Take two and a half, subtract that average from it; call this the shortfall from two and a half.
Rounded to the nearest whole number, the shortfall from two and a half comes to -63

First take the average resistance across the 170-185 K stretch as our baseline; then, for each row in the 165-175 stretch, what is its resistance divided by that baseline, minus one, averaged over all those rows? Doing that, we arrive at -0.19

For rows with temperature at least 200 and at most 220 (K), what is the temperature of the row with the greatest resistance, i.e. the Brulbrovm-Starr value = 206.5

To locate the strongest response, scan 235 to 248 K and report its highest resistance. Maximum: 113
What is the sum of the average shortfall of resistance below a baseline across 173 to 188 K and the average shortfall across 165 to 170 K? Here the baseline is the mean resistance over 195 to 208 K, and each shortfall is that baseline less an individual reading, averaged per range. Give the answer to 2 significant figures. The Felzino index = 70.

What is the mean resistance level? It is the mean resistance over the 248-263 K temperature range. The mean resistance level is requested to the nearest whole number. 104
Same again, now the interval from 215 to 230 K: 79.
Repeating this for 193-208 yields 104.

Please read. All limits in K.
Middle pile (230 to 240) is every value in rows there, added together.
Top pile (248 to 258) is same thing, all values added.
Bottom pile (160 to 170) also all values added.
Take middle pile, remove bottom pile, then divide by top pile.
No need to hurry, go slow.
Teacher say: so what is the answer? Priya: 0.38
